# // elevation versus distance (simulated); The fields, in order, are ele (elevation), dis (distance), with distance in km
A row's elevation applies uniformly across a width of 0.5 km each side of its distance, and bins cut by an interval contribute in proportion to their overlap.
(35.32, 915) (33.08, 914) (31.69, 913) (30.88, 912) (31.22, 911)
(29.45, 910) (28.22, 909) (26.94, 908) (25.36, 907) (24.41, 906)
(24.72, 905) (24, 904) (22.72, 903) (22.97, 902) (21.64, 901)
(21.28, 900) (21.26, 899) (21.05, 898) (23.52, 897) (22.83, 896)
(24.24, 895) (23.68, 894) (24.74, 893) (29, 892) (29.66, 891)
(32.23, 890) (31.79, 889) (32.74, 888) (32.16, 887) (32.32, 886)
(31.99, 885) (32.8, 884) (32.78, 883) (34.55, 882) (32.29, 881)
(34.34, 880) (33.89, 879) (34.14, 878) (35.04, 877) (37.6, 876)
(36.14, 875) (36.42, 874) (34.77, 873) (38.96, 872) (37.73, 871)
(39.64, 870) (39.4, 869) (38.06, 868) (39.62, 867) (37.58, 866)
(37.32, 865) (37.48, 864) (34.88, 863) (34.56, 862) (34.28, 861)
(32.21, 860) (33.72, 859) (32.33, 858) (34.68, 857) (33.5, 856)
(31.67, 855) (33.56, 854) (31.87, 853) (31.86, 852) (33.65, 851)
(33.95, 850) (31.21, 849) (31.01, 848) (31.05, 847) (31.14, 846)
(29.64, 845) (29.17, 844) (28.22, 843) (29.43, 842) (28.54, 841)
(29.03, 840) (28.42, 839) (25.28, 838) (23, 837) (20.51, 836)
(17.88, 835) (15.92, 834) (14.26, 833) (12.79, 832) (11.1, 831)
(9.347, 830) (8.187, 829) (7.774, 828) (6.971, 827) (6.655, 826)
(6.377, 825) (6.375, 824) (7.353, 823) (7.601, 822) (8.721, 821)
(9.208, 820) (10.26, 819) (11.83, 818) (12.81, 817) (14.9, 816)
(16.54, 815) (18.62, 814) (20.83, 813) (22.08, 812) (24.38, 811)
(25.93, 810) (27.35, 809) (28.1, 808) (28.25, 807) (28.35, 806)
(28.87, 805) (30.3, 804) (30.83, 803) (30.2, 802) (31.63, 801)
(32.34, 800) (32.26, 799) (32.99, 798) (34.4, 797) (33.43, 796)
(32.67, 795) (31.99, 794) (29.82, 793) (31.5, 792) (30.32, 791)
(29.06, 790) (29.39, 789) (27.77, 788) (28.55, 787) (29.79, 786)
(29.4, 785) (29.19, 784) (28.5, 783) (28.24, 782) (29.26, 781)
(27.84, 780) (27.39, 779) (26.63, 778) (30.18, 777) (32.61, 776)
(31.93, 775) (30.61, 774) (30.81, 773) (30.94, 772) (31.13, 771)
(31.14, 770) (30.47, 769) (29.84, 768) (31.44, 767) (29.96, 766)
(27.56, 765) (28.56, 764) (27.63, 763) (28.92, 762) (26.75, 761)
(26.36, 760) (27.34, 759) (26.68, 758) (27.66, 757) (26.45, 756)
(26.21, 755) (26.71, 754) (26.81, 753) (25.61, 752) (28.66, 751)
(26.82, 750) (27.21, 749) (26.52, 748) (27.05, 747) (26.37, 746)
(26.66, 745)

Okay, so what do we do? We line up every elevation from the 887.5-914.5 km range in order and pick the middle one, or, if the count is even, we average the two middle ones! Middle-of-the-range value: 24.7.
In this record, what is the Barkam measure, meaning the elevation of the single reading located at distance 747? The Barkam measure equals 27.05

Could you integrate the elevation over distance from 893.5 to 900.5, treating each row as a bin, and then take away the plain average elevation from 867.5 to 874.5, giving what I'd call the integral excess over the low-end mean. 120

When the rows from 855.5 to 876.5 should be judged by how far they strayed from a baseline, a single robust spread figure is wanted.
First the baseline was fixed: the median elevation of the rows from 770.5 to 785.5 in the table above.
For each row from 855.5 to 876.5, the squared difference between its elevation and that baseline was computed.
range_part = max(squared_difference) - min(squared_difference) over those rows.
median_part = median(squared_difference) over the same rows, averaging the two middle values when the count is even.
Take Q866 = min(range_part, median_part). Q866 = 49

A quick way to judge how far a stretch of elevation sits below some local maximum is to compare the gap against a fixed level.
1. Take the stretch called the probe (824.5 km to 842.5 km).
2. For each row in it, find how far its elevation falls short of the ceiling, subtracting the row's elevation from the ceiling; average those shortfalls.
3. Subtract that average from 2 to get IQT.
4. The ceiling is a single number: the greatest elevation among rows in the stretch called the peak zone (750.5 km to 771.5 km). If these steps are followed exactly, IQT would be -13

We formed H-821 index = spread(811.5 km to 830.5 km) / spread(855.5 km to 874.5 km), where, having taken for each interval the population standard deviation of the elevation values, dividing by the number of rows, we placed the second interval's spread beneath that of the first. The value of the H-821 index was 2.1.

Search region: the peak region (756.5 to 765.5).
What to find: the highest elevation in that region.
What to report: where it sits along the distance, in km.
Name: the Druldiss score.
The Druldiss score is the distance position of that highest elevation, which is 762 km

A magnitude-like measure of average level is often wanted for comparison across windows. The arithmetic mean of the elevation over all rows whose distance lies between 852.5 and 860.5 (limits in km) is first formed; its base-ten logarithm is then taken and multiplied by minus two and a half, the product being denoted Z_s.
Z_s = -3.79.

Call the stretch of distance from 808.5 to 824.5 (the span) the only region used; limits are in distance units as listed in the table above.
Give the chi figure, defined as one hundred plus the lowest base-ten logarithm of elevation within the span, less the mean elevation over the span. 86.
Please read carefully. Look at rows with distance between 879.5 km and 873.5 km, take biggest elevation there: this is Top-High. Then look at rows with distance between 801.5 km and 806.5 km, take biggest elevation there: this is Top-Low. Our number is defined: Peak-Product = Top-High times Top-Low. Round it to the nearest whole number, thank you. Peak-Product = 1159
